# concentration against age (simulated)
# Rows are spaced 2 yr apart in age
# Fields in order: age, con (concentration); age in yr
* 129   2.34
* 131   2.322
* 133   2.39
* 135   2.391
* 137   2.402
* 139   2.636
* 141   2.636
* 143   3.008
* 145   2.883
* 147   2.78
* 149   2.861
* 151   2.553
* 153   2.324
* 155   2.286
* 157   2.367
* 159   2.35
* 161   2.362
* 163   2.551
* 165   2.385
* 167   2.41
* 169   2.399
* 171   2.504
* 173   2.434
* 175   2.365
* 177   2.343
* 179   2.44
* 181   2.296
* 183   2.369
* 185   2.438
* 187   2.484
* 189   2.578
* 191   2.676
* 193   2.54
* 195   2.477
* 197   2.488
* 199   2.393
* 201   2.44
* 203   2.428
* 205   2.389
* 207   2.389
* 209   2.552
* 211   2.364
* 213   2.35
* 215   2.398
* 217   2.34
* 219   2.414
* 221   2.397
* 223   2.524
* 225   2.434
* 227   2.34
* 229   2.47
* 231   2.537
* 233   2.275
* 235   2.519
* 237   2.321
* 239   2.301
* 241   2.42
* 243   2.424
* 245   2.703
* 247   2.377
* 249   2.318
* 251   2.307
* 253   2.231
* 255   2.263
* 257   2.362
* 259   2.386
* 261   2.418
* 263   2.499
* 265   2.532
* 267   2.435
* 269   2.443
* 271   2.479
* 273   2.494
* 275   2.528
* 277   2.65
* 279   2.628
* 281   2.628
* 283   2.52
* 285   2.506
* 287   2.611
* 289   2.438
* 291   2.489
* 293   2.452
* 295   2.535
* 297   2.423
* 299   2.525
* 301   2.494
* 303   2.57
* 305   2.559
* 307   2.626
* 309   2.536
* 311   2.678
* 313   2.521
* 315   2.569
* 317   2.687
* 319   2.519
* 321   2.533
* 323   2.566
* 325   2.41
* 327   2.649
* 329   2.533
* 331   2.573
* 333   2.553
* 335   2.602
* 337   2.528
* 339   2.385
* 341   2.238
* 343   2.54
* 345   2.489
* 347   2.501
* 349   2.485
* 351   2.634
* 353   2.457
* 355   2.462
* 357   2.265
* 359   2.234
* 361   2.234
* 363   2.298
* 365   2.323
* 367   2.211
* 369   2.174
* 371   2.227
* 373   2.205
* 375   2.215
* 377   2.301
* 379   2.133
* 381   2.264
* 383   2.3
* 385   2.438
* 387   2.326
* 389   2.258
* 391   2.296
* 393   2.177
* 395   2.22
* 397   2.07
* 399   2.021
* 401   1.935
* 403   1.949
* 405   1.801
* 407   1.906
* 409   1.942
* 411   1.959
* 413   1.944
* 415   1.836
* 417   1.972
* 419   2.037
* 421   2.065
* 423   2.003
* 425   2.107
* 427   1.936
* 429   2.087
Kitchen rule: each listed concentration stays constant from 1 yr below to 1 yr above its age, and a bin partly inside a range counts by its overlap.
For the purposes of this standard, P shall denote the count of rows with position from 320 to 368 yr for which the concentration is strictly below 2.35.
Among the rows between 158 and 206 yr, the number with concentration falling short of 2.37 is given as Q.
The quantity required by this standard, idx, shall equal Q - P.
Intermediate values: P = 7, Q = 6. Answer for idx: -1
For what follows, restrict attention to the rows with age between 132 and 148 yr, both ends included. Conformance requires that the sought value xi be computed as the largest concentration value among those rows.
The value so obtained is 3.008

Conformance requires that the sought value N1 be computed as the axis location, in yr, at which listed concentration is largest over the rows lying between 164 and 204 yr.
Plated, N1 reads 191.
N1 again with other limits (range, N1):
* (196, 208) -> 197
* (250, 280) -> 277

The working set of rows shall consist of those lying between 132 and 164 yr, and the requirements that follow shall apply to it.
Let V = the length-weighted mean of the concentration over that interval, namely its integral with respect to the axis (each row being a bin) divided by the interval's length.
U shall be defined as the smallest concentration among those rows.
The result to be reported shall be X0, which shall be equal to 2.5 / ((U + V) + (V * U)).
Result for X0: 0.234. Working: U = 2.286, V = 2.5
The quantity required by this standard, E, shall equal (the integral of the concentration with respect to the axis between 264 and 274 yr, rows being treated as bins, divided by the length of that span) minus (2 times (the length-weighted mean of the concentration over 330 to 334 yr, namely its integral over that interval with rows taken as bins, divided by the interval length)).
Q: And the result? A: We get -2.65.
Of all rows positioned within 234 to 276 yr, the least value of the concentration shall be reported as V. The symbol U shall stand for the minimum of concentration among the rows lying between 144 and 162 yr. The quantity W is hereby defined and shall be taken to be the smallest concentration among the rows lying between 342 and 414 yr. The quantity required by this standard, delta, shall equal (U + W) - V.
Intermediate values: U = 2.286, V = 2.231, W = 1.801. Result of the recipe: 1.86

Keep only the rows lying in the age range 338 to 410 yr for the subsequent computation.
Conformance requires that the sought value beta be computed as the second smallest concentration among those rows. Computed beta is 1.906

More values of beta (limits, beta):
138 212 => 2.296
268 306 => 2.438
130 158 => 2.322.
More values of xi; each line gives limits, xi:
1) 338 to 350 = 2.54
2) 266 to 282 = 2.65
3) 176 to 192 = 2.676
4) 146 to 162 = 2.861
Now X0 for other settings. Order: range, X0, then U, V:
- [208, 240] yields 0.246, 2.275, 2.4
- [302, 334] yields 0.224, 2.41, 2.6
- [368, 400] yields 0.286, 2.021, 2.2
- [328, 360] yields 0.245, 2.234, 2.5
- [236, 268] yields 0.251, 2.231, 2.4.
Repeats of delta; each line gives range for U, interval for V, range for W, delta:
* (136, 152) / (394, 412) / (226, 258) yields 2.83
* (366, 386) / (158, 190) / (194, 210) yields 2.23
